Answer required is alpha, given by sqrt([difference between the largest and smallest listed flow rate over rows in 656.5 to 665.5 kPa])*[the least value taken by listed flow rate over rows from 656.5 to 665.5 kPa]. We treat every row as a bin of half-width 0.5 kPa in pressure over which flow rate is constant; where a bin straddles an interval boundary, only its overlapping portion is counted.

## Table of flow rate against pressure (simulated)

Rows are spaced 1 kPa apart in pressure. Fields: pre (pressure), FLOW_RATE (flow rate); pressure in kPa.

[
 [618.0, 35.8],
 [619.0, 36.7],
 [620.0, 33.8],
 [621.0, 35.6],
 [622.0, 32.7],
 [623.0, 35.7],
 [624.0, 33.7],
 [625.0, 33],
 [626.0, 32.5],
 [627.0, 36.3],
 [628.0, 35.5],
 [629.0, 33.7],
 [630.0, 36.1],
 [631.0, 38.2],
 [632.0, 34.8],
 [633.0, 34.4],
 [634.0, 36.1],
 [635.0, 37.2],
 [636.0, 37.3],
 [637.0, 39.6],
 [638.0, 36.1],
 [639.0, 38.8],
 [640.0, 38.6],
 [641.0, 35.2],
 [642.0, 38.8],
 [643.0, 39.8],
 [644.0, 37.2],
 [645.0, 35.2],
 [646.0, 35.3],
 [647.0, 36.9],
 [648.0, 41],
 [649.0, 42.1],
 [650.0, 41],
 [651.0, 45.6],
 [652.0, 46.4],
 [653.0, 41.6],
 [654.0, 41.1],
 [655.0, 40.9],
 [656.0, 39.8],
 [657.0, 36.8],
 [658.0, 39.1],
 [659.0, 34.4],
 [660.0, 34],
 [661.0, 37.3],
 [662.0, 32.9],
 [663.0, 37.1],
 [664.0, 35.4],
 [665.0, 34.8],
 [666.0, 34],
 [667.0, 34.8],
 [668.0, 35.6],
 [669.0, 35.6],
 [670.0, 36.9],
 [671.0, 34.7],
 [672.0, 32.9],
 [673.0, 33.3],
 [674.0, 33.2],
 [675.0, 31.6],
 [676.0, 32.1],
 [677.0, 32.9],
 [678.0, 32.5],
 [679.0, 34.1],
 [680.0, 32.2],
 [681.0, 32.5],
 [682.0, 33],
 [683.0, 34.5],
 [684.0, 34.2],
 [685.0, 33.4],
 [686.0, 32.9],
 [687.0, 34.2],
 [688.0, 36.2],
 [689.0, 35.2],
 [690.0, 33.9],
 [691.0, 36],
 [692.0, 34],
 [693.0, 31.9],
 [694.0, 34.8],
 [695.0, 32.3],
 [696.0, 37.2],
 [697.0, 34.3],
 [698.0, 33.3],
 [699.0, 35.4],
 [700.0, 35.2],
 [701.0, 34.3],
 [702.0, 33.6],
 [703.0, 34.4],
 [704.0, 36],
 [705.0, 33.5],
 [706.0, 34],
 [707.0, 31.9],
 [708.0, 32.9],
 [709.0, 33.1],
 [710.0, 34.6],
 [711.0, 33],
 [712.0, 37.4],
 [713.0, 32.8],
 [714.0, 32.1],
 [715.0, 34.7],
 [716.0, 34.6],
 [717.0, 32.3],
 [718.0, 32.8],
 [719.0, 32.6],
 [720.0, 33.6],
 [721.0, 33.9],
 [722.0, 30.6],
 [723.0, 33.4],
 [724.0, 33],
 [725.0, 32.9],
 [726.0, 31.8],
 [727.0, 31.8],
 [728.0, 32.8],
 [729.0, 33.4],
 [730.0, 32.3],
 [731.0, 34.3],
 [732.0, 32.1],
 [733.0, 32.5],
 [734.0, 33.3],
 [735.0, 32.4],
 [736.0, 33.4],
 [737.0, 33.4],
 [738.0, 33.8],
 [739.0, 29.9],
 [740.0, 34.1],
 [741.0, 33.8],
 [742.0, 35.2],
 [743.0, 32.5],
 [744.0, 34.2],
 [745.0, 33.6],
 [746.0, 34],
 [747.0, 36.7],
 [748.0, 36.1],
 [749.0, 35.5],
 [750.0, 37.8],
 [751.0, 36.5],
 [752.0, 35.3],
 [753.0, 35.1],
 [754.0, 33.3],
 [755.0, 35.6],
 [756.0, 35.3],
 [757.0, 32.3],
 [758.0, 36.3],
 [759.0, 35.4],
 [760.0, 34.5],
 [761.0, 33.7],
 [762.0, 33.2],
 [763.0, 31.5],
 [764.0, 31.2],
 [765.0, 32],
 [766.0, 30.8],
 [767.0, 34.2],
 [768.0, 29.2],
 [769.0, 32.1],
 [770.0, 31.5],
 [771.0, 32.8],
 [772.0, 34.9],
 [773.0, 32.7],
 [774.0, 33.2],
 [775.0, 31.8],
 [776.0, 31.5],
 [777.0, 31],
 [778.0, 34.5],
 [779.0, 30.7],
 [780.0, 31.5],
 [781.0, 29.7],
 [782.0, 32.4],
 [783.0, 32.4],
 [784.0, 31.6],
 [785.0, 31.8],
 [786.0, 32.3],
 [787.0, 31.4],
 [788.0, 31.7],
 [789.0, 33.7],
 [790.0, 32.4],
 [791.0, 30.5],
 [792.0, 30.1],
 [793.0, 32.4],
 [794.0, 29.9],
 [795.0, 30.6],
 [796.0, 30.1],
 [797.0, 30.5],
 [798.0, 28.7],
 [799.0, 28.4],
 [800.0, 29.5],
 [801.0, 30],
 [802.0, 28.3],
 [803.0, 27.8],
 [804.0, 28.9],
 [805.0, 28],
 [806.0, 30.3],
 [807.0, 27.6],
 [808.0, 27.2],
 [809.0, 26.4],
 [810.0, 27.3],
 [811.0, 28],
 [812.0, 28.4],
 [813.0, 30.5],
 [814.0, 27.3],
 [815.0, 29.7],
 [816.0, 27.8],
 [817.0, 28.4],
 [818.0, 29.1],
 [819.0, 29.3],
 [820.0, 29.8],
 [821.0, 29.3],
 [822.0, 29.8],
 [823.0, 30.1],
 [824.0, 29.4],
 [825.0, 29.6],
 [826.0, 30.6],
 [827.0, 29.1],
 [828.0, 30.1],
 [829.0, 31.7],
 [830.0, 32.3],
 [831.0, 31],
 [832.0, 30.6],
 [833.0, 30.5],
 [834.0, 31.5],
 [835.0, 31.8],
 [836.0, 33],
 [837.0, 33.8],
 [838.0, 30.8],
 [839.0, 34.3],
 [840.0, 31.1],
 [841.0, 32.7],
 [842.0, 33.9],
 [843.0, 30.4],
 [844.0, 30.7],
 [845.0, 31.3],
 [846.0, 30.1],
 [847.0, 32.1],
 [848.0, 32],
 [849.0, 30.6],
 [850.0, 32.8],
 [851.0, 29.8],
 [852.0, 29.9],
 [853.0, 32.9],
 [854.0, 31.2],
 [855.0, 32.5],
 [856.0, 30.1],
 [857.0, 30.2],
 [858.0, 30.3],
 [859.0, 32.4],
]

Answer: 82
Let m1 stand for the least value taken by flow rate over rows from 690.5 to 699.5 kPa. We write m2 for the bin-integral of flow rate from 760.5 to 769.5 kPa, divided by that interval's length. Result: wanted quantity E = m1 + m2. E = 63.9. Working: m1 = 31.9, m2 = 32.0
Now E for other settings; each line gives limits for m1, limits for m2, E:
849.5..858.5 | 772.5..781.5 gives 61.6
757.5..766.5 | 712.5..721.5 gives 64.1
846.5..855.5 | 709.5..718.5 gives 63.6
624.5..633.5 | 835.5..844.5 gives 64.8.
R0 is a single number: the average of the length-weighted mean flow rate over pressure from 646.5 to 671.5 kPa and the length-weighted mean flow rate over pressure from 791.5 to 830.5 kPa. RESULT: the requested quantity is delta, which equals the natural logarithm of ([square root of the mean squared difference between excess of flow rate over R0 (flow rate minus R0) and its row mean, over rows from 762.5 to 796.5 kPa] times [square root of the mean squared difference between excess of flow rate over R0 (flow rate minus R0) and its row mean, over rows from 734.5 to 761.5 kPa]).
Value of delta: 0.8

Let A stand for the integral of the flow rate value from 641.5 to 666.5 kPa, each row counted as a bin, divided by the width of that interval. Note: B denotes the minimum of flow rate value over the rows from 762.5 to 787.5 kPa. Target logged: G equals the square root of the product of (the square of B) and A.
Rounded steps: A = 38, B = 29.2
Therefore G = 181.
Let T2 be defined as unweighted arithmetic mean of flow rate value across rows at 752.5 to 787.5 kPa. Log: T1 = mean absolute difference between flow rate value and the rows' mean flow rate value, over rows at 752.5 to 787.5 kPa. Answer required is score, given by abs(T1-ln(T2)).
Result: 2.1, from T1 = 1.41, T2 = 32.7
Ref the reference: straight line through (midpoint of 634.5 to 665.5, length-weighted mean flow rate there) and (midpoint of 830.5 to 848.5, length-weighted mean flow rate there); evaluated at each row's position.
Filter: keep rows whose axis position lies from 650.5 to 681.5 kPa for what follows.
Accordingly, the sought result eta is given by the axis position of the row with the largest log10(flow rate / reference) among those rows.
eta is 652.0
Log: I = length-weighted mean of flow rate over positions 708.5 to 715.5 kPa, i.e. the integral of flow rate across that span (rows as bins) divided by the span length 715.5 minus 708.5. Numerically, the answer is 34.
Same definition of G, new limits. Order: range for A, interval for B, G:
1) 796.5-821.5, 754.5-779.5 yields 156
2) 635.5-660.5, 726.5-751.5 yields 186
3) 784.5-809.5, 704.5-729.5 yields 167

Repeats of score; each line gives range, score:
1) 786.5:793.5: 2.5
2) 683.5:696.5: 2.3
